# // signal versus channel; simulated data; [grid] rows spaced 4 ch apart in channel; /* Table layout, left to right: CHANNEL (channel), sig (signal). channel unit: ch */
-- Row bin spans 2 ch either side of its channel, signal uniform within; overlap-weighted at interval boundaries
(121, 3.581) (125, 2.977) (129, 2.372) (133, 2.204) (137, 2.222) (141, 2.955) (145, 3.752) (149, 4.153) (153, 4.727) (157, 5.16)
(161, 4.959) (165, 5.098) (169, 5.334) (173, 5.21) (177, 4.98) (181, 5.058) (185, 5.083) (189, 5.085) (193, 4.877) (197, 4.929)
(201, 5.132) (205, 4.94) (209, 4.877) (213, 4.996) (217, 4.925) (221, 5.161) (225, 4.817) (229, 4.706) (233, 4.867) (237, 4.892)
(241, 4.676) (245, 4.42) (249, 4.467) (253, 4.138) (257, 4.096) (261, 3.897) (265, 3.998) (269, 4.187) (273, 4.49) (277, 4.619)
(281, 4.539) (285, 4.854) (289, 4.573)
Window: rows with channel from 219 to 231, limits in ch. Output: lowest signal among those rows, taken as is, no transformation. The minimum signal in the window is 4.706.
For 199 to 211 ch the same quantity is 4.877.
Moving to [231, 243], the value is 4.676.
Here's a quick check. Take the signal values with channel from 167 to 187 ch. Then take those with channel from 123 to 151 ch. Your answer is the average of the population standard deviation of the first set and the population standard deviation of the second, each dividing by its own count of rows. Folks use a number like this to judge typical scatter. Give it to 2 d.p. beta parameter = 0.42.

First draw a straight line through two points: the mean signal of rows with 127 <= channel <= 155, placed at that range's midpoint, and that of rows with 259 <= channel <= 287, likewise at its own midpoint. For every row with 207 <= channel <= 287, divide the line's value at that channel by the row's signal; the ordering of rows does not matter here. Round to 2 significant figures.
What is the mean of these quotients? 0.91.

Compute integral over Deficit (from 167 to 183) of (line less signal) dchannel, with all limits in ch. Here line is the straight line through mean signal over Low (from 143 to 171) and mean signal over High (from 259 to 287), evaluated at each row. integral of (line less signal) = -7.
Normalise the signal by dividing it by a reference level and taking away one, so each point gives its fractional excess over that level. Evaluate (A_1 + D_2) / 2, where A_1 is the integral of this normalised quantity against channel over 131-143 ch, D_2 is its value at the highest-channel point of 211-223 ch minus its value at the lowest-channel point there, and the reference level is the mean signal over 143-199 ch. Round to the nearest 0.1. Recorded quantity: -3.0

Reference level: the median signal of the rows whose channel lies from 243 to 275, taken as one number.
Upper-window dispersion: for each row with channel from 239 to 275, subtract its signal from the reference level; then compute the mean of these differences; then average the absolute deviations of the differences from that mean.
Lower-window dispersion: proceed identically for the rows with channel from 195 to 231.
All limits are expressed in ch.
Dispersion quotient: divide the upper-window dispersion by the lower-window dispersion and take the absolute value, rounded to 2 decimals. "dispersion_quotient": 2.17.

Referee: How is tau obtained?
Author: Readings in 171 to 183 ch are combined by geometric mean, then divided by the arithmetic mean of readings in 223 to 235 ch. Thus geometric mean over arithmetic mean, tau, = 1.06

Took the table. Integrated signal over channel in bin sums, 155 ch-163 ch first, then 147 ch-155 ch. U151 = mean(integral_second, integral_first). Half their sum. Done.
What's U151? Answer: 38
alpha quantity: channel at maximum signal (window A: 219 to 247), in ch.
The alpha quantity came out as 221 ch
